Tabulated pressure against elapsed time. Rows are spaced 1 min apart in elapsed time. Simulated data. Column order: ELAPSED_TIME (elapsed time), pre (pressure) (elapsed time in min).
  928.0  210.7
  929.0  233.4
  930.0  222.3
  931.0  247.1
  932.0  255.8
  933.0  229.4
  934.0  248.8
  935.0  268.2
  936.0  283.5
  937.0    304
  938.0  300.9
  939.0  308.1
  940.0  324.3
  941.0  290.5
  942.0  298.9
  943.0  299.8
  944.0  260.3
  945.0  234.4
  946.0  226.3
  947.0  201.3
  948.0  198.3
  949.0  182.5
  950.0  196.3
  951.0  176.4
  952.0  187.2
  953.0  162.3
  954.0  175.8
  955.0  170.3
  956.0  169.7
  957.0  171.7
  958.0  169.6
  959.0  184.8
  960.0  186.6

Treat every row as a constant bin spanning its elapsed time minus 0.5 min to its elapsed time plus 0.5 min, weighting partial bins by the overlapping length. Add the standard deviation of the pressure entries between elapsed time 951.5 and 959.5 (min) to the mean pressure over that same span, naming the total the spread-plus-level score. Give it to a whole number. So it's 182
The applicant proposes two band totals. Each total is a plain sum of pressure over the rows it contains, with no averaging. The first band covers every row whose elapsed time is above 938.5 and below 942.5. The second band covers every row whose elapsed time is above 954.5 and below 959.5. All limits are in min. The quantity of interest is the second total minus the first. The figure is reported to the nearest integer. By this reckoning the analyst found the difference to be -356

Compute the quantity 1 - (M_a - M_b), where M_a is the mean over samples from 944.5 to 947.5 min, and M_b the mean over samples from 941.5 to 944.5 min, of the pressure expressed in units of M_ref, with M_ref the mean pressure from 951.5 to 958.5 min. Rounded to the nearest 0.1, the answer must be 1.4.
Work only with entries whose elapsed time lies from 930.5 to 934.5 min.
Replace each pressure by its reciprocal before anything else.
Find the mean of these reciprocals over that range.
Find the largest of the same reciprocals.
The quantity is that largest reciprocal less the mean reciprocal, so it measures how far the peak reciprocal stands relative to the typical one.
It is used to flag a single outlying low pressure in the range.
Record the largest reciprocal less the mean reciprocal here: 0.0003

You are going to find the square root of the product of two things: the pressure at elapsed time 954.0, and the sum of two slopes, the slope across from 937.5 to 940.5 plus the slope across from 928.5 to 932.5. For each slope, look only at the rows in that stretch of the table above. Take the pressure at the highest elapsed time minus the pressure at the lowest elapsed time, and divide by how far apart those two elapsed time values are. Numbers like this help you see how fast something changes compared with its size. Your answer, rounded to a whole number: 58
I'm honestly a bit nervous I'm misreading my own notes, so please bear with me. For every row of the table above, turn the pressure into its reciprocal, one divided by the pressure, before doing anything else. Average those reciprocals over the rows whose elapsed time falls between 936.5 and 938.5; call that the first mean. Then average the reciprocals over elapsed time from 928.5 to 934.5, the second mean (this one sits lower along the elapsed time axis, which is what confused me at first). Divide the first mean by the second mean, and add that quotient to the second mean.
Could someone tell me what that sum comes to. 0.79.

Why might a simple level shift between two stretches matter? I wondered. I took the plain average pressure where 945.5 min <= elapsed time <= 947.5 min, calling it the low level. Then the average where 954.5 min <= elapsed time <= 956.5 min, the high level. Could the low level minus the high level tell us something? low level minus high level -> 44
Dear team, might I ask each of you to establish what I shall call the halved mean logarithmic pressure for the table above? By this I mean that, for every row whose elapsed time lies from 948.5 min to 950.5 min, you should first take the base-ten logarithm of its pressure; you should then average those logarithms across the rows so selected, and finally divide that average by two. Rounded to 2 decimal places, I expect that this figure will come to 1.14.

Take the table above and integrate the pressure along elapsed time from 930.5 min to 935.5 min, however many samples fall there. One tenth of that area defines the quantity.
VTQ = 125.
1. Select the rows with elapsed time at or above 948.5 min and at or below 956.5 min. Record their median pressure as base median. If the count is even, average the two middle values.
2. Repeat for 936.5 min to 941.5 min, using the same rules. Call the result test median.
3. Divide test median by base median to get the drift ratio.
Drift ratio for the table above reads 1.73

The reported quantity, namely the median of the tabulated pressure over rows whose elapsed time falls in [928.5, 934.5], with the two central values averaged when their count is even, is 240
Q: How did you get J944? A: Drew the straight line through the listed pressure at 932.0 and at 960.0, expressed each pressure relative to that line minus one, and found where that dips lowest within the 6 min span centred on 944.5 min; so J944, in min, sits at 947.0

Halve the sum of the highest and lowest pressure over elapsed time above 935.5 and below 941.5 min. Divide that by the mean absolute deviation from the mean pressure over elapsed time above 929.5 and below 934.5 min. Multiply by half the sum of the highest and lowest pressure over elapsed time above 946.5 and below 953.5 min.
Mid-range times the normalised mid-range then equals 4657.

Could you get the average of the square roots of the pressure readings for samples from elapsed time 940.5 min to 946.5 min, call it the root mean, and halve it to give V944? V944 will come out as 8.2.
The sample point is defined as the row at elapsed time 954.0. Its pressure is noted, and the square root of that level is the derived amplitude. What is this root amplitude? 13.3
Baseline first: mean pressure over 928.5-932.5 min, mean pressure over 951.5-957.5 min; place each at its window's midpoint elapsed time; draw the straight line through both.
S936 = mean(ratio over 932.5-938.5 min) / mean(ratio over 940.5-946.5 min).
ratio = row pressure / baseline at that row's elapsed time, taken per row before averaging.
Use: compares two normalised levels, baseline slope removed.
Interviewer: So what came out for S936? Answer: 0.92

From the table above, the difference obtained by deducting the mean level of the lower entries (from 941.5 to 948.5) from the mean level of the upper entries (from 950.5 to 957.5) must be -72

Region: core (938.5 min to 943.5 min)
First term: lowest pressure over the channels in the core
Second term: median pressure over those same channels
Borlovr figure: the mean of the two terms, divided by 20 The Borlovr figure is 15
